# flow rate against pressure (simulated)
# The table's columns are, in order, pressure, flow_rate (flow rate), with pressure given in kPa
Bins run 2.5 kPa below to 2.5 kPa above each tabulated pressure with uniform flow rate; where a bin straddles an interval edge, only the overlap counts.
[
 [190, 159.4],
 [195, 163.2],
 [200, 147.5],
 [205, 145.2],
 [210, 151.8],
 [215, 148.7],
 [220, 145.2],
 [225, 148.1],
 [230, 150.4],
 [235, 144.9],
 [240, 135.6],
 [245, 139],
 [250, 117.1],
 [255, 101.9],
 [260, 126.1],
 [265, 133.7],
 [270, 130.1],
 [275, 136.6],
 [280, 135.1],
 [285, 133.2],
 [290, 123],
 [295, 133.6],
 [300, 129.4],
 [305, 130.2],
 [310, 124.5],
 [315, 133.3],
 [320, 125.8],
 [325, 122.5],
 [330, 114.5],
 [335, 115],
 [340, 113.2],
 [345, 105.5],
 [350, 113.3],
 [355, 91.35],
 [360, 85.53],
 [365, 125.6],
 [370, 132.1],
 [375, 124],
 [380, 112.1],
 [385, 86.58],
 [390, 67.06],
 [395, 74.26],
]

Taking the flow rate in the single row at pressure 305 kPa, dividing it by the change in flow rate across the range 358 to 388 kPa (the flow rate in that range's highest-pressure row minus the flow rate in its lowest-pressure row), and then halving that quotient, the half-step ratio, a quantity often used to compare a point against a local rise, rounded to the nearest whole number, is 62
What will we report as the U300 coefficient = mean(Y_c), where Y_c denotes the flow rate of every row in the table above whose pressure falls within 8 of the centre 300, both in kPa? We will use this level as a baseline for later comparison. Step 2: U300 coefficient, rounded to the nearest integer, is 131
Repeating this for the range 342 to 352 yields 109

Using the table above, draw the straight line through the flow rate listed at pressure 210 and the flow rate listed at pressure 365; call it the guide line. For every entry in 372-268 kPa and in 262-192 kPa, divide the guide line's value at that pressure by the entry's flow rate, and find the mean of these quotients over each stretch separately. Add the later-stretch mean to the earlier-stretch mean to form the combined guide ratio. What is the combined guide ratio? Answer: 2.18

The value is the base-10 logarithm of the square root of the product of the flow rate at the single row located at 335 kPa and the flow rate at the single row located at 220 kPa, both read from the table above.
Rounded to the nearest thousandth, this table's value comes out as 2.111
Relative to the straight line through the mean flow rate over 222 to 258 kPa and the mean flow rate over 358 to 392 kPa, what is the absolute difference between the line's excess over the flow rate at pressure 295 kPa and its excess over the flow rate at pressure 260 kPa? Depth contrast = 15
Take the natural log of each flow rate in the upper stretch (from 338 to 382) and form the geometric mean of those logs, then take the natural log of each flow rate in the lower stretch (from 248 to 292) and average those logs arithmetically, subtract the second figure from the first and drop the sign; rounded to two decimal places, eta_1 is 0.13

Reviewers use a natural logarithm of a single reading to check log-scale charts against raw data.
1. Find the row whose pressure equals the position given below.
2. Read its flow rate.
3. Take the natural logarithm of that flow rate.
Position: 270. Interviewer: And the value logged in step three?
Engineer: 4.87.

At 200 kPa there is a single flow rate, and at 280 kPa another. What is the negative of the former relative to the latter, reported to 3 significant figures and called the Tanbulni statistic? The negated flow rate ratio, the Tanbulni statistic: -1.09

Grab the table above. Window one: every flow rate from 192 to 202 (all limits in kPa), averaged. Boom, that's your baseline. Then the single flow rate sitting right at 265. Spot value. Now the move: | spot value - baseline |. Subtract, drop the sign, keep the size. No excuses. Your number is 22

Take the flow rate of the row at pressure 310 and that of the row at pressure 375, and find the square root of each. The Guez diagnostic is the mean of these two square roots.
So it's 11.1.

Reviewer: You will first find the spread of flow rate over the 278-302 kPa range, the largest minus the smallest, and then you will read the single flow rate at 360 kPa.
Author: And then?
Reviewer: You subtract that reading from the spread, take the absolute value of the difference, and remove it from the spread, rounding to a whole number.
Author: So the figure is -61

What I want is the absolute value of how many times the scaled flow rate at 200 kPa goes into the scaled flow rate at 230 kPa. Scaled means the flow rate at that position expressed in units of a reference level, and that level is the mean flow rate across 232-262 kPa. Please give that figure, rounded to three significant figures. 1.02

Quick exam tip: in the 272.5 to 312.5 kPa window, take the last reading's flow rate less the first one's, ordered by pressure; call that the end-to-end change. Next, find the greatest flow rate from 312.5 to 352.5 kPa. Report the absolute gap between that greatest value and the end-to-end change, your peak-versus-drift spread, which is 145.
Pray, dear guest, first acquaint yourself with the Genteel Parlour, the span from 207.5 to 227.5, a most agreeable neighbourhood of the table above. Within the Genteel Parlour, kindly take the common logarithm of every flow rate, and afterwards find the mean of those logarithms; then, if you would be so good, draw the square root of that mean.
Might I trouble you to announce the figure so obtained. 1.47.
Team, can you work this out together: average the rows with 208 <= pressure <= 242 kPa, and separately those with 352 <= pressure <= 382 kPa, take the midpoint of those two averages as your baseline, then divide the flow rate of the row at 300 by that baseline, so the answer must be 1.00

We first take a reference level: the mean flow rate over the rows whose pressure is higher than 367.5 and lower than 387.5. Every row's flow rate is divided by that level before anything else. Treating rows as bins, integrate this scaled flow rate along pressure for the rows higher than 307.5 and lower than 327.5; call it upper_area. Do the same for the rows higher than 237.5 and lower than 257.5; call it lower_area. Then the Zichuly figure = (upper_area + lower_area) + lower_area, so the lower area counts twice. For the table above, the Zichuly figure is 66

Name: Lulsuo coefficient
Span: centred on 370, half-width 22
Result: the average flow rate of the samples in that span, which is 104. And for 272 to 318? 131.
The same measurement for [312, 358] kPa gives 115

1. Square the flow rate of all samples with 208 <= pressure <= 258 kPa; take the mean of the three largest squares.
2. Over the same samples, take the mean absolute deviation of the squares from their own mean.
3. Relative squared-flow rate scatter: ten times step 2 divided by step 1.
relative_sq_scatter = 1.4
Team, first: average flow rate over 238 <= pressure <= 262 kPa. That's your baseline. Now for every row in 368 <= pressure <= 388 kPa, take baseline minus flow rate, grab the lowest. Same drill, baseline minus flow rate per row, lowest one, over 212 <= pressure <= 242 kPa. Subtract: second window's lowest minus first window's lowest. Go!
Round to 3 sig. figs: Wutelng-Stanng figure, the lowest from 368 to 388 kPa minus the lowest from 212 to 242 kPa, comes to 18.3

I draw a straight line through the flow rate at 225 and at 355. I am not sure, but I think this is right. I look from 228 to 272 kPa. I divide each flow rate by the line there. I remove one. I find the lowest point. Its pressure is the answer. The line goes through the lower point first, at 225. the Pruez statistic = 255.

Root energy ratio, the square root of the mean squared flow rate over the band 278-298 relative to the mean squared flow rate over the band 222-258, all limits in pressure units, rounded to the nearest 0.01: 0.97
